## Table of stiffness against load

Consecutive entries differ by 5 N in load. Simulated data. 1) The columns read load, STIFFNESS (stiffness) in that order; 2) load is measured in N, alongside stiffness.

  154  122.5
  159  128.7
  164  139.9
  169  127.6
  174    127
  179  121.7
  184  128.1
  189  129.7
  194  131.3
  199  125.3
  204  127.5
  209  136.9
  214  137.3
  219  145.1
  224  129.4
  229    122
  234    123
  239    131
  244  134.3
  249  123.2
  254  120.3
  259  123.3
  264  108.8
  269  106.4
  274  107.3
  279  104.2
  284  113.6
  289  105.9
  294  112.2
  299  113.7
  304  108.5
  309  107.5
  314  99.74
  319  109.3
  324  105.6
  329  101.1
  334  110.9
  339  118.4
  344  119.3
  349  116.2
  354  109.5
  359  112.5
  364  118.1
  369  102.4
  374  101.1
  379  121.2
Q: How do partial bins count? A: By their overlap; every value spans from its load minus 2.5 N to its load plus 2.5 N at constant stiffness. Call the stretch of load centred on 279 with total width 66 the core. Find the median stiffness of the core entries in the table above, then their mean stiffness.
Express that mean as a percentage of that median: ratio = 103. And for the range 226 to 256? 102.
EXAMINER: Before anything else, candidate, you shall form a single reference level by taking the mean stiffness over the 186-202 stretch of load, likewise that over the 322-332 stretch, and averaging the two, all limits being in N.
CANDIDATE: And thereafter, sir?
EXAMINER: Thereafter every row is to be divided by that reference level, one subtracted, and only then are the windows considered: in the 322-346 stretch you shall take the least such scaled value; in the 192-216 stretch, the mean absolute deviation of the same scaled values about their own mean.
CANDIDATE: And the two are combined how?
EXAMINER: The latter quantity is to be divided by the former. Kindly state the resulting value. -0.29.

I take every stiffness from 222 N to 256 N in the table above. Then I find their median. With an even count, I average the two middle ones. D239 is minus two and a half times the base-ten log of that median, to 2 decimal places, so -5.23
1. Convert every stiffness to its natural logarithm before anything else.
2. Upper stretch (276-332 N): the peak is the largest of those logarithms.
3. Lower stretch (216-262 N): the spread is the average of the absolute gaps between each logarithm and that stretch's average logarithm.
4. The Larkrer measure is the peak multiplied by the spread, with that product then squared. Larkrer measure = 0.051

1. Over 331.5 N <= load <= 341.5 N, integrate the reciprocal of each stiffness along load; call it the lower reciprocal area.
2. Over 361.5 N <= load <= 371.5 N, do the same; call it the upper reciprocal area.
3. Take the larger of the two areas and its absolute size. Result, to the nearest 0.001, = 0.091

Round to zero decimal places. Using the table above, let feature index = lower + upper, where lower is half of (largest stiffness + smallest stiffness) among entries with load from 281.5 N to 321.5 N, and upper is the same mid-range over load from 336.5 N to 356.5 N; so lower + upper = 221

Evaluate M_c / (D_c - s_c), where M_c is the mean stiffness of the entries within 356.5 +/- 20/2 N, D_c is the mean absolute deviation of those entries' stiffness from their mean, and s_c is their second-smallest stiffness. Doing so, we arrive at -1.04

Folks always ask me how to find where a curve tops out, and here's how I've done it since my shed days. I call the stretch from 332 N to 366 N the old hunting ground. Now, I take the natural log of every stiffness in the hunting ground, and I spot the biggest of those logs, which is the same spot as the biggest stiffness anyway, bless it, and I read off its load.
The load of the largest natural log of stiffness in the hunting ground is 344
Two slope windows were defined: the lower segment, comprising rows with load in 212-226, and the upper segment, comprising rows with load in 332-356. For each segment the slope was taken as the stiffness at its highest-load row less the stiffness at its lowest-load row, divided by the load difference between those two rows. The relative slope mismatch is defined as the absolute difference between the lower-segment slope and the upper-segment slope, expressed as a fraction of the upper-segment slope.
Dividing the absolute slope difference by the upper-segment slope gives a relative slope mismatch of -10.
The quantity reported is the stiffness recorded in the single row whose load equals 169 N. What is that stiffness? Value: 127.6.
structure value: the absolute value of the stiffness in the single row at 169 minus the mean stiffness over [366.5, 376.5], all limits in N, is 26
